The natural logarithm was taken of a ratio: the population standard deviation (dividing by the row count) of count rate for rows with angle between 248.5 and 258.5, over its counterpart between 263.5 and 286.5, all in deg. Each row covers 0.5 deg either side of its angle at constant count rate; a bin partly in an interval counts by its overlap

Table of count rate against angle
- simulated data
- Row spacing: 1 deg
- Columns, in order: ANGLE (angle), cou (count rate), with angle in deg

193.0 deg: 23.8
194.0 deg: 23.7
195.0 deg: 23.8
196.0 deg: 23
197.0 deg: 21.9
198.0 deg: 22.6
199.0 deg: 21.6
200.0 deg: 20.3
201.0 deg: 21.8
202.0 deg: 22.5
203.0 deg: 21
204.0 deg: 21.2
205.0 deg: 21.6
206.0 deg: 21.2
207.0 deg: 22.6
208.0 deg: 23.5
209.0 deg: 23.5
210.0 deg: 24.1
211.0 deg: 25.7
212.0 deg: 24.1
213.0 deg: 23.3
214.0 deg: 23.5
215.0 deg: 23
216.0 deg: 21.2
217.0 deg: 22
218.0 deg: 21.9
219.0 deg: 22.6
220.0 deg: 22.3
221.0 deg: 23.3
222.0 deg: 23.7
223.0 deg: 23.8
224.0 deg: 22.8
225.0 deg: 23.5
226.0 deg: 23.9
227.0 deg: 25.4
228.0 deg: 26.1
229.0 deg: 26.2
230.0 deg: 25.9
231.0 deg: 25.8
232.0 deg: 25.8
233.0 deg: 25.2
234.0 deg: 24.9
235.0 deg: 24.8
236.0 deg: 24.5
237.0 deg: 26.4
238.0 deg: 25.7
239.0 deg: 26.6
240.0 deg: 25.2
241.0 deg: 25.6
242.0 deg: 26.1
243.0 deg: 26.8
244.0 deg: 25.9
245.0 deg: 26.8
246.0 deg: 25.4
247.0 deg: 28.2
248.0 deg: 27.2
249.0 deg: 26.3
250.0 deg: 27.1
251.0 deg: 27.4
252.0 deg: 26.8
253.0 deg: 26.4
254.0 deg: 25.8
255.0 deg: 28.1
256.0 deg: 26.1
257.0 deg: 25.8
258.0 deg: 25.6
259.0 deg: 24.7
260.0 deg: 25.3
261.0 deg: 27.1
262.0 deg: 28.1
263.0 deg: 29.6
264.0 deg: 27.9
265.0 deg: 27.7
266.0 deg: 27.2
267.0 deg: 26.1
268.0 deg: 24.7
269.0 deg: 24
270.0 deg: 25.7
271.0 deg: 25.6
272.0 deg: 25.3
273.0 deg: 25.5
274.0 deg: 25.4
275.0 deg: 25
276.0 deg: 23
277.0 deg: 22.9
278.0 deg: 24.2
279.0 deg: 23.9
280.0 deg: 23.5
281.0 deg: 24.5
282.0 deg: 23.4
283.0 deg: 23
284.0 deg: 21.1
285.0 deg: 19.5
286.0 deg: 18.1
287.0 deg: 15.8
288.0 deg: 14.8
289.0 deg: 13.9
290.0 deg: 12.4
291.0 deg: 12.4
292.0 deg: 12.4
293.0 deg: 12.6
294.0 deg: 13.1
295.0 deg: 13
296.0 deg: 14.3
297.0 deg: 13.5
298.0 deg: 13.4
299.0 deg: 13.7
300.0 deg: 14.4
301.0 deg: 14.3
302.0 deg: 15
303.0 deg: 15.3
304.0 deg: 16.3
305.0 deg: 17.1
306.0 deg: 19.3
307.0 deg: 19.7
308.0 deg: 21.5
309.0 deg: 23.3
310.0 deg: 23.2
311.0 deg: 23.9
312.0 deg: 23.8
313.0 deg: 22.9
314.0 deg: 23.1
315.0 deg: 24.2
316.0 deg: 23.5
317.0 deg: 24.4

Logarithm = -1.1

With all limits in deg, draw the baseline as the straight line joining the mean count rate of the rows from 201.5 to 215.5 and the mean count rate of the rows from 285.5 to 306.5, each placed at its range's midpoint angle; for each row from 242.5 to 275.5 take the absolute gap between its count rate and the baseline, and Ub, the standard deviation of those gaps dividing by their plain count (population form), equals 1.3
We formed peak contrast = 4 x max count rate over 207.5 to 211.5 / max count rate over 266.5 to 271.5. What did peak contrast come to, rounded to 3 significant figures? 3.94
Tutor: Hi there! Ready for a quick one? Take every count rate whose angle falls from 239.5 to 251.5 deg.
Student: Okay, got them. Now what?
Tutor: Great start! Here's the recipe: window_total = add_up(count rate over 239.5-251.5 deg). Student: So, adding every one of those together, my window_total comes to 318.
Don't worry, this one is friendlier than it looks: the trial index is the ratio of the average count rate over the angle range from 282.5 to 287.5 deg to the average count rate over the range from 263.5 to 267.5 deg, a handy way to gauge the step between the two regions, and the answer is 0.72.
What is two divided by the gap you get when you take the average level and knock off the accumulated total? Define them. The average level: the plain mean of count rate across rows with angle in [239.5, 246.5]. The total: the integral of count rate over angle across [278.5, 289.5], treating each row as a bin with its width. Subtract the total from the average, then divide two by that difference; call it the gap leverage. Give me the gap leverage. -0.010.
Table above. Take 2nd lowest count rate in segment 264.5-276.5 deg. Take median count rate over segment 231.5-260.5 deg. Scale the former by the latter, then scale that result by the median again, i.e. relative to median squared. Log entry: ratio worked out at 0.036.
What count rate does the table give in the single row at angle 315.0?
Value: 24.2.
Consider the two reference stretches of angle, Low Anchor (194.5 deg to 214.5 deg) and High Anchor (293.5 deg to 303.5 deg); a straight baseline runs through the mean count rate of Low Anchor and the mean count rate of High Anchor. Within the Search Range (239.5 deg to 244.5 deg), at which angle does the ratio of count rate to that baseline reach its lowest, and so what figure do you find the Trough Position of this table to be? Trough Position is 240.0 deg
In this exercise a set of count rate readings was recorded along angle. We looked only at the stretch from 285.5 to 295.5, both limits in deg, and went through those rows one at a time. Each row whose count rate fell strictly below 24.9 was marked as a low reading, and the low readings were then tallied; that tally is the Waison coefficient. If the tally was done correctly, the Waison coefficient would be 10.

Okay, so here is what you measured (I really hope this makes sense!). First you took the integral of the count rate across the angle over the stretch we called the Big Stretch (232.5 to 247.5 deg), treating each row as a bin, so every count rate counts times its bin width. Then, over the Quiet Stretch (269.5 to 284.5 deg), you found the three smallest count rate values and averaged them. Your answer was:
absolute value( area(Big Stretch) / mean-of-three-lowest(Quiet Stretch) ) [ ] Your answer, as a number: 17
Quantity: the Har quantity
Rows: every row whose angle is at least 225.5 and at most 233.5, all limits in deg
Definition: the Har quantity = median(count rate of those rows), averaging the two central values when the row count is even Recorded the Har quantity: 25.8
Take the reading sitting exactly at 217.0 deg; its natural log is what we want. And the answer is 3.09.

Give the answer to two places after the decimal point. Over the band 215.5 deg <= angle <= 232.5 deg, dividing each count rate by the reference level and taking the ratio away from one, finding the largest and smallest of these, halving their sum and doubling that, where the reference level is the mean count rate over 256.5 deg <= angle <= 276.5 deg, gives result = 0.17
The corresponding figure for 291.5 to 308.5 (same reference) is 0.69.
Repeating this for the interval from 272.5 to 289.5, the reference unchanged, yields 0.48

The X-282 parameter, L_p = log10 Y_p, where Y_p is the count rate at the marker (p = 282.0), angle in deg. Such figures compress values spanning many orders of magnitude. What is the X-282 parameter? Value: 1.37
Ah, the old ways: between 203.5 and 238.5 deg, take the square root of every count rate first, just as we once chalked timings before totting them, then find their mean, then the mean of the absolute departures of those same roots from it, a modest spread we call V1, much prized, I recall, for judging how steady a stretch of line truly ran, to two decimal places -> 0.13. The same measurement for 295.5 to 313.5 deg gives 0.43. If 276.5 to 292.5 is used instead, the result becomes 0.50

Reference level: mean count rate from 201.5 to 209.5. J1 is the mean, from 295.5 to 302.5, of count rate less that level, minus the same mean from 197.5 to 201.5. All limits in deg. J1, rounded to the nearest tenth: -7.5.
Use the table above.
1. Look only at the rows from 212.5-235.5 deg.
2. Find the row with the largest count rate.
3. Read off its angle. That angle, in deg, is 229.0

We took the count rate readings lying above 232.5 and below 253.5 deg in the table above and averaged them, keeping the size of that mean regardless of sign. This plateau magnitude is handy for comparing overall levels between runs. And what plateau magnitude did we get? 26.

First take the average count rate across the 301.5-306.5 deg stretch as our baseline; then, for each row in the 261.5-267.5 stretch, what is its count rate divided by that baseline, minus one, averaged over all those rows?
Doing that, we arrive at 0.67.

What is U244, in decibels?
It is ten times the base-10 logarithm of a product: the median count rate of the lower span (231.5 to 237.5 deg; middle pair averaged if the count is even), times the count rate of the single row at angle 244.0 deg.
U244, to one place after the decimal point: 28.1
